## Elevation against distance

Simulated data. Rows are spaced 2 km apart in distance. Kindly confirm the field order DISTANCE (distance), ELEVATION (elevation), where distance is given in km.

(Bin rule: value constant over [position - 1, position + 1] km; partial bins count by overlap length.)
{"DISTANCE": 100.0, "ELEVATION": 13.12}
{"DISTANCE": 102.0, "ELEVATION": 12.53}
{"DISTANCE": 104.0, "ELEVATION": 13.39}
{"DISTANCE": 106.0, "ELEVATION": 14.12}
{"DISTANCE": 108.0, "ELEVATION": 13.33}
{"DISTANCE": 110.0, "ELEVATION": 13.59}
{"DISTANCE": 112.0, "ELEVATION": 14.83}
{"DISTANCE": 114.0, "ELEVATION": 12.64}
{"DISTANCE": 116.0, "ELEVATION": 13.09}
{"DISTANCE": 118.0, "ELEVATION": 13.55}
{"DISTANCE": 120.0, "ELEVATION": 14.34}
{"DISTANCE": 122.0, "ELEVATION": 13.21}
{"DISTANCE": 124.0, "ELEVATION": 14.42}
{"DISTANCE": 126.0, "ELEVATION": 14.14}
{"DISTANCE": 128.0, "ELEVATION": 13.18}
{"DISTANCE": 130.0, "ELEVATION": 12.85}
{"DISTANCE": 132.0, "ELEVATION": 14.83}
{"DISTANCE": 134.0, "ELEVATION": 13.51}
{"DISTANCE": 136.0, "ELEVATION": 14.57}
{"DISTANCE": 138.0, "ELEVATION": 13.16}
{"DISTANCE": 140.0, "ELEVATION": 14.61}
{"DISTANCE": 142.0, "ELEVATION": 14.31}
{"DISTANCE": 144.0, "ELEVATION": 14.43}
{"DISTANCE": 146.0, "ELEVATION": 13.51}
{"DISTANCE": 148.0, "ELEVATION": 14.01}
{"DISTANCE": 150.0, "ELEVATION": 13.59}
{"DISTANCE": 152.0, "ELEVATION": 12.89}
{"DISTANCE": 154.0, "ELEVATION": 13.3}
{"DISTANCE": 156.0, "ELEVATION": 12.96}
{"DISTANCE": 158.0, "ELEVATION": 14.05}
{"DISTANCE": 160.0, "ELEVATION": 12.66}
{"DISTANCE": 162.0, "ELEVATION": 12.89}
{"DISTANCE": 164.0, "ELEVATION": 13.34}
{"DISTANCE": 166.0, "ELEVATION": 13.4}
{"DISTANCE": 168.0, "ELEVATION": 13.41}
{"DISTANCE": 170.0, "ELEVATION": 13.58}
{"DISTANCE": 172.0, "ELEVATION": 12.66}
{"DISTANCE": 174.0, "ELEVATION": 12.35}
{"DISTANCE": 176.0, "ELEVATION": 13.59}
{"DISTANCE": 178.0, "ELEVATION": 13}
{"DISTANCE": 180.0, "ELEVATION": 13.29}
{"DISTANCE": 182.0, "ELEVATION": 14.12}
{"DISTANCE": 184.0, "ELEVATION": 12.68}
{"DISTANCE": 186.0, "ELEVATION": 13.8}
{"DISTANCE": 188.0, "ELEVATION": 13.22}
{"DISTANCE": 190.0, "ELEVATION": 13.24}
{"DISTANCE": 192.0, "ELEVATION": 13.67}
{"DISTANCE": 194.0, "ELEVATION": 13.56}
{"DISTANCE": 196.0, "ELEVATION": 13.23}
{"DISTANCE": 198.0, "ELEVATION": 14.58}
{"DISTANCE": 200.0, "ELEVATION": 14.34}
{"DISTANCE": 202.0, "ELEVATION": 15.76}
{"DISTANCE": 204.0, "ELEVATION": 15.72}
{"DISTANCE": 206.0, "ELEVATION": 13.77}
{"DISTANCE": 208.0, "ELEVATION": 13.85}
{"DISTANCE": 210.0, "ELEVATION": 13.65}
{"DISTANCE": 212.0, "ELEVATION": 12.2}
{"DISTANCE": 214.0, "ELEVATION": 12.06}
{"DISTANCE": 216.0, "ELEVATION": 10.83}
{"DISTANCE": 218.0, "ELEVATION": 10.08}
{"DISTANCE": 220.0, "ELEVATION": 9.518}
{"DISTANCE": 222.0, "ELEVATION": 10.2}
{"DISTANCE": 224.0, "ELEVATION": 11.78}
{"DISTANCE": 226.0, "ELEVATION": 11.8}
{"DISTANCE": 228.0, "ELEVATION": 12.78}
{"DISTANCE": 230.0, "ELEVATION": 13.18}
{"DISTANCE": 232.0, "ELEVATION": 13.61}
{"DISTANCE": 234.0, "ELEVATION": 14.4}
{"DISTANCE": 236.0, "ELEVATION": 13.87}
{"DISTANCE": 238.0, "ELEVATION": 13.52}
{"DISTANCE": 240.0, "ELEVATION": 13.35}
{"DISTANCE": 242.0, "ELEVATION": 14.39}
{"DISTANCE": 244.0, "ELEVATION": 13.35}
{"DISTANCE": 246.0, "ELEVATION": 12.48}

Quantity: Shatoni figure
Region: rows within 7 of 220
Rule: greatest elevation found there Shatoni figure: 12.06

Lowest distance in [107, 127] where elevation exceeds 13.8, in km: 112.0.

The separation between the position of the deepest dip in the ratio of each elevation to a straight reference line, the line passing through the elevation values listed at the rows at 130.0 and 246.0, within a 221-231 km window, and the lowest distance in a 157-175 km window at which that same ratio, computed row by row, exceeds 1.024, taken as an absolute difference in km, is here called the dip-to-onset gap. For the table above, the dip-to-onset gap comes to 64 km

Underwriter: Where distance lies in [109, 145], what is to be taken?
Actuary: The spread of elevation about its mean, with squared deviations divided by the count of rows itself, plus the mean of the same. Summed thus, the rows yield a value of 14.5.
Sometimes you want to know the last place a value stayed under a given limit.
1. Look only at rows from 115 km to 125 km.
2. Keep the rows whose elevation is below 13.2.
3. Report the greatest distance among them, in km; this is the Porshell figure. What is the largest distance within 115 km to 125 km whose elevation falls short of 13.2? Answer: 116.0 km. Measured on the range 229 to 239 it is 230.0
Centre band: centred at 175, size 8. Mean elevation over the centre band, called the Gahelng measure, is 12.9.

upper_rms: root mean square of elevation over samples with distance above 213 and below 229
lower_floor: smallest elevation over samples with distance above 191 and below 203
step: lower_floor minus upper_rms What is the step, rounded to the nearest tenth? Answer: 2.0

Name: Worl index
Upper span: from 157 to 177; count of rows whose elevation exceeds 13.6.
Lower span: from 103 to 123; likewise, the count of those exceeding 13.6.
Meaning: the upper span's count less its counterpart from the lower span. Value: -2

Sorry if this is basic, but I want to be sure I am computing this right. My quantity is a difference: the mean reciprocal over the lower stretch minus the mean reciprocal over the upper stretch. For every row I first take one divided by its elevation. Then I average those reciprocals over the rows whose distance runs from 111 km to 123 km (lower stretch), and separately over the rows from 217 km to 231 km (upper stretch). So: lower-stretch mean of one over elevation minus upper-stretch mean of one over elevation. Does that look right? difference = -0.0157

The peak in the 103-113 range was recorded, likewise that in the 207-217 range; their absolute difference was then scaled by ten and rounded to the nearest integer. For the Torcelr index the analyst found 10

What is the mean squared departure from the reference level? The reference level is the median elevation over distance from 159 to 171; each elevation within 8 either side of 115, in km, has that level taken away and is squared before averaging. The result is 0.47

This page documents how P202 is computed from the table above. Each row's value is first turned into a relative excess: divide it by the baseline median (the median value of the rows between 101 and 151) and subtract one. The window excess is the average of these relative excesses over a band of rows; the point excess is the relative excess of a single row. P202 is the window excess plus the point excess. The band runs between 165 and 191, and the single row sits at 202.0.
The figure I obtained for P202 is 0.14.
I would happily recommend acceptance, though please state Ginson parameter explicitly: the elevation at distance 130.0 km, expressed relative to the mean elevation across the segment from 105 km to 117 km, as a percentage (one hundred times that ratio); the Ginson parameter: 94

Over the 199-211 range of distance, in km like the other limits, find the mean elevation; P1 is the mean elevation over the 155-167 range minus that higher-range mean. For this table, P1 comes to -1.3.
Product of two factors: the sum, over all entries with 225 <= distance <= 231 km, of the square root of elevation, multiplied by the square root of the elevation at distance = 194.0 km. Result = 39.2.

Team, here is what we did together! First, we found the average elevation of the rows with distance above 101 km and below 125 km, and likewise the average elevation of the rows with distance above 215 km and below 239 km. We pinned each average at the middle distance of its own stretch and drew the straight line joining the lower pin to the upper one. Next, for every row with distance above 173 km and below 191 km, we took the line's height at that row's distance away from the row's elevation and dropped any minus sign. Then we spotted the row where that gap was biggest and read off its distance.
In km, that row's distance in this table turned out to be 182.0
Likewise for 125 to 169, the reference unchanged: 132.0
